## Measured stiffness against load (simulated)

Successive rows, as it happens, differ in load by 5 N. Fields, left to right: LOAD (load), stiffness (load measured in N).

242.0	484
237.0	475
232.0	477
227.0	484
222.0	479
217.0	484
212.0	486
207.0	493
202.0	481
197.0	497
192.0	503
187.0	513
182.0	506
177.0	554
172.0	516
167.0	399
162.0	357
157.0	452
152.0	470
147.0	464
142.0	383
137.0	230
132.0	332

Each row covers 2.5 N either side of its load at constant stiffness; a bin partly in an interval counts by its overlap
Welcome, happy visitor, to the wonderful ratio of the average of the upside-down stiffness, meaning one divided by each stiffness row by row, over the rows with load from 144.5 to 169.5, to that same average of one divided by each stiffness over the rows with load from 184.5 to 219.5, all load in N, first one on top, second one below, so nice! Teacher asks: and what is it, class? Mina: 1.17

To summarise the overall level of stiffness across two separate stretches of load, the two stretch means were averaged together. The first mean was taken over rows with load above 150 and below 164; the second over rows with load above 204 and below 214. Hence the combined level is 458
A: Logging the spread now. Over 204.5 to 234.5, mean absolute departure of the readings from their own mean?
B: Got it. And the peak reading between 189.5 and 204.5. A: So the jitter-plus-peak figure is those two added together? 507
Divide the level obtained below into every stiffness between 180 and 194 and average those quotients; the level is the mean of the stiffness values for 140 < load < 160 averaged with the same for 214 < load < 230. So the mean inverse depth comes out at 0.91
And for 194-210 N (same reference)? 0.94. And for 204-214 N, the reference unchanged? 0.94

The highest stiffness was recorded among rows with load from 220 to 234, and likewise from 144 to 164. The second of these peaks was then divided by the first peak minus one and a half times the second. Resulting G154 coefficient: -2.1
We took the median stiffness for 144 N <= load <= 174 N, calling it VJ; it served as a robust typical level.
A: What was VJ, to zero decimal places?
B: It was 458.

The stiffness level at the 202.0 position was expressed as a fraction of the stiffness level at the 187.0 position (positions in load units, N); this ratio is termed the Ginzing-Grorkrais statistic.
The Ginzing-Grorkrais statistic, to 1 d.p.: 0.9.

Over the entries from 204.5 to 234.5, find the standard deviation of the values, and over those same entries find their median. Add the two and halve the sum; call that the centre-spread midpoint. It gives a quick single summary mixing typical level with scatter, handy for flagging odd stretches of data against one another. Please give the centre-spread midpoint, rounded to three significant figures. 245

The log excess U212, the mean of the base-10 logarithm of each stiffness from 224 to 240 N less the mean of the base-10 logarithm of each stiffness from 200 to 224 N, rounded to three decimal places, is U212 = -0.005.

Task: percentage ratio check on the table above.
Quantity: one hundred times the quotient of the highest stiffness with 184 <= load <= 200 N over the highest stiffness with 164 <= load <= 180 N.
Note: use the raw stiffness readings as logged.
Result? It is 93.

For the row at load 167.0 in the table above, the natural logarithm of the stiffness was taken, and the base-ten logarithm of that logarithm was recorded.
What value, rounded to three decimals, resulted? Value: 0.777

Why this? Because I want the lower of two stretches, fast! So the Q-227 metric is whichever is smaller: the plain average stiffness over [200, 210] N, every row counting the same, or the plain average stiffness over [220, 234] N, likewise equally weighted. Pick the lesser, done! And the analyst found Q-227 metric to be 480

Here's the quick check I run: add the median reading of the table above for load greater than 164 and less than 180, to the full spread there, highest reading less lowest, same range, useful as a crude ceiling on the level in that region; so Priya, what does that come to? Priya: 671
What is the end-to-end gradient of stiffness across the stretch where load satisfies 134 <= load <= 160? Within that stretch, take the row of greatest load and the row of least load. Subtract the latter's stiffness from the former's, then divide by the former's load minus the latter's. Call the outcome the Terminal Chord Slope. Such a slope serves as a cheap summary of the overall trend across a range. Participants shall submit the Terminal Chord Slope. 11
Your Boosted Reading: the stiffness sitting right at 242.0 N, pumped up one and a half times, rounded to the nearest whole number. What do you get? 726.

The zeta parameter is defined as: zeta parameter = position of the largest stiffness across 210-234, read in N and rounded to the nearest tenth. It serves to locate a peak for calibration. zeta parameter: 212.0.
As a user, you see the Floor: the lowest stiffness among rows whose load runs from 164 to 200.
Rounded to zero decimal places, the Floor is 399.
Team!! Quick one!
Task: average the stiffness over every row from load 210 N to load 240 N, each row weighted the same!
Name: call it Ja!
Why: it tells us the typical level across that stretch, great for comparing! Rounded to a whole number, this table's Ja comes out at 481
